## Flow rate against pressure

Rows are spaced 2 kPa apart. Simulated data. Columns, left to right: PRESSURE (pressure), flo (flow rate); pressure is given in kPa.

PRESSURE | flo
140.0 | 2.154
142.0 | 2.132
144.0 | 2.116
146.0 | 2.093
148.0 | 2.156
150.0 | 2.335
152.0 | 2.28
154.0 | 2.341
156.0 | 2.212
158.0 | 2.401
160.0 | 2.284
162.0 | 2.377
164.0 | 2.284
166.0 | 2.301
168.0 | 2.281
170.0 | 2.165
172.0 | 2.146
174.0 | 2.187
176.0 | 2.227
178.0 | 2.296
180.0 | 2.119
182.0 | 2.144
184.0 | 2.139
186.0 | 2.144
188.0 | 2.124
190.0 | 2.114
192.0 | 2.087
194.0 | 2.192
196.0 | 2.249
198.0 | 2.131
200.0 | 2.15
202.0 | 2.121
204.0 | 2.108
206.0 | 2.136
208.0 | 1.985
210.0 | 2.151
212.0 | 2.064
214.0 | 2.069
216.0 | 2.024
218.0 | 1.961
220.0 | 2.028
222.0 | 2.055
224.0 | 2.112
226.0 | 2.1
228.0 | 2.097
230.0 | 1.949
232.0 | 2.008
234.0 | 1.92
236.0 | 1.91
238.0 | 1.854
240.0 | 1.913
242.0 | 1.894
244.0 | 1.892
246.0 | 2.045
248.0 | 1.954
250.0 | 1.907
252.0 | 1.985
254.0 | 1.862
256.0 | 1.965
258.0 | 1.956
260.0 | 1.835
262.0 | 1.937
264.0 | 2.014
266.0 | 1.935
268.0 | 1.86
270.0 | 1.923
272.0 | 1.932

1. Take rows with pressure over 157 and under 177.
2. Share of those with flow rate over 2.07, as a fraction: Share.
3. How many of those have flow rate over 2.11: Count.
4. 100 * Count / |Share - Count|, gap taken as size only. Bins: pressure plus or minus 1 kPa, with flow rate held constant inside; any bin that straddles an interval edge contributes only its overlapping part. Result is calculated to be 111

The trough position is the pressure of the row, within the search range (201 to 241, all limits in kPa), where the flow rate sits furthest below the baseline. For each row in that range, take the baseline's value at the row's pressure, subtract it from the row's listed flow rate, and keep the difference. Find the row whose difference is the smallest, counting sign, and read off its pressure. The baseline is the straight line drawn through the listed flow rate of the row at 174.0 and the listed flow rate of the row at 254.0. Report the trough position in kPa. 238.0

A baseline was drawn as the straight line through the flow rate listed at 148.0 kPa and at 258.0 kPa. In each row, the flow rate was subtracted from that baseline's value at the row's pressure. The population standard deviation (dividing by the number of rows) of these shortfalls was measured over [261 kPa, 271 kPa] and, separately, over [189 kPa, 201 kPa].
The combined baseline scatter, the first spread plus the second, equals 0.102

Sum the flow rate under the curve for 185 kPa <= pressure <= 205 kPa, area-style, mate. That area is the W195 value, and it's 43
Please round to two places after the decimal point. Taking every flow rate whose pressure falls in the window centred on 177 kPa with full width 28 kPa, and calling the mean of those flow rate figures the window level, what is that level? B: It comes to 2.19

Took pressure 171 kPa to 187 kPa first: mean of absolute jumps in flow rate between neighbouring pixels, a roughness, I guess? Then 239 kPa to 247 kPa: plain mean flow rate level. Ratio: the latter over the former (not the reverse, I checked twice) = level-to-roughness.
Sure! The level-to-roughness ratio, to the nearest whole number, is 37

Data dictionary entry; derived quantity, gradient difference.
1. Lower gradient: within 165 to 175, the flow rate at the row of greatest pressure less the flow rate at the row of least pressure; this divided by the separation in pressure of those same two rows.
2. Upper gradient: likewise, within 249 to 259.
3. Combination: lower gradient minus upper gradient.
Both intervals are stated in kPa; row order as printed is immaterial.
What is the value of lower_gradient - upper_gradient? -0.020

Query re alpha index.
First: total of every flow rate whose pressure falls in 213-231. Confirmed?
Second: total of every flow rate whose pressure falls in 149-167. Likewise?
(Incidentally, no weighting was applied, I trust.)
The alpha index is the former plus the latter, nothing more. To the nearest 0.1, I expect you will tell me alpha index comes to 39.2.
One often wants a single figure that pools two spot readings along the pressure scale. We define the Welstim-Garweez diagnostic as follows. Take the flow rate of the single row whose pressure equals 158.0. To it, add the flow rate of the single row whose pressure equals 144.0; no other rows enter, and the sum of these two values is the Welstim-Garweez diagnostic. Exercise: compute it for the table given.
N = 4.52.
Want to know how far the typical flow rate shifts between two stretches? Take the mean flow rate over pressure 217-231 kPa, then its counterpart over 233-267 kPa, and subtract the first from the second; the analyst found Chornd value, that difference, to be -0.12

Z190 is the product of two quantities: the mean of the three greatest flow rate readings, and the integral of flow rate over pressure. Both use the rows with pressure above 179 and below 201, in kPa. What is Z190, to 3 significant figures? 104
